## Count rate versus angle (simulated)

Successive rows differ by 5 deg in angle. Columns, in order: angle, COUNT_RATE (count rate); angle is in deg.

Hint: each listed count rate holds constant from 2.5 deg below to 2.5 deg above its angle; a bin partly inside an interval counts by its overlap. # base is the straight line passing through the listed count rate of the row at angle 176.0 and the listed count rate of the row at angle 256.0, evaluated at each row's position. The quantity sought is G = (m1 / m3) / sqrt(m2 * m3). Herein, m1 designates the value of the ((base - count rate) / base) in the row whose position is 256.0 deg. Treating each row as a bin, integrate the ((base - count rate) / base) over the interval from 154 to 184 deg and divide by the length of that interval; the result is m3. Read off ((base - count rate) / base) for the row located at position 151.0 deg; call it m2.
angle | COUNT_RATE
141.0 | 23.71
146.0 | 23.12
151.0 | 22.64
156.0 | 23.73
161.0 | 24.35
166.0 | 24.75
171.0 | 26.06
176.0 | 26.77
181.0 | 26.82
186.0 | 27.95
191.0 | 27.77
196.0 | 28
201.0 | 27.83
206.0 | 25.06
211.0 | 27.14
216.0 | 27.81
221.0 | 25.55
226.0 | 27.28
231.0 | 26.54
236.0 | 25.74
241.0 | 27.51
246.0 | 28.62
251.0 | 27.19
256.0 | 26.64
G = 0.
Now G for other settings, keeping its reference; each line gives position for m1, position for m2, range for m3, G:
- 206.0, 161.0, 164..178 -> 33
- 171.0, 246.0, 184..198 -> -11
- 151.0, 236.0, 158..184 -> 111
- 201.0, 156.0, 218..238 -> -79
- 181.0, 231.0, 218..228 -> -33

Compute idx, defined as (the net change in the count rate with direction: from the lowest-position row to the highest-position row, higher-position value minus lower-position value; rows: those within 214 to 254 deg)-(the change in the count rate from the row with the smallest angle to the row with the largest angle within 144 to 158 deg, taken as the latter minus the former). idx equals -1.2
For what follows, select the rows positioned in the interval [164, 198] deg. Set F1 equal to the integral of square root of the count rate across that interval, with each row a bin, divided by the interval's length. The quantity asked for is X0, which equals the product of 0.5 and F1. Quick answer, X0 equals 2.59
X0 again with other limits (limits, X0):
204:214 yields 2.56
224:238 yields 2.57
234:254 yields 2.61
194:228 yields 2.59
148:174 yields 2.47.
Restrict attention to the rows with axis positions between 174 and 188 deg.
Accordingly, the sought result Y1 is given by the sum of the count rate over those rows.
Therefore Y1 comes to 82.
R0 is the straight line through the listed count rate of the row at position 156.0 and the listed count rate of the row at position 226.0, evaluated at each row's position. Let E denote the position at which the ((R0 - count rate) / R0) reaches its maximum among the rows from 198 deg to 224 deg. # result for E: 221.0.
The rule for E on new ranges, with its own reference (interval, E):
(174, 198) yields 181.0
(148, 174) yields 151.0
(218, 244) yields 236.0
